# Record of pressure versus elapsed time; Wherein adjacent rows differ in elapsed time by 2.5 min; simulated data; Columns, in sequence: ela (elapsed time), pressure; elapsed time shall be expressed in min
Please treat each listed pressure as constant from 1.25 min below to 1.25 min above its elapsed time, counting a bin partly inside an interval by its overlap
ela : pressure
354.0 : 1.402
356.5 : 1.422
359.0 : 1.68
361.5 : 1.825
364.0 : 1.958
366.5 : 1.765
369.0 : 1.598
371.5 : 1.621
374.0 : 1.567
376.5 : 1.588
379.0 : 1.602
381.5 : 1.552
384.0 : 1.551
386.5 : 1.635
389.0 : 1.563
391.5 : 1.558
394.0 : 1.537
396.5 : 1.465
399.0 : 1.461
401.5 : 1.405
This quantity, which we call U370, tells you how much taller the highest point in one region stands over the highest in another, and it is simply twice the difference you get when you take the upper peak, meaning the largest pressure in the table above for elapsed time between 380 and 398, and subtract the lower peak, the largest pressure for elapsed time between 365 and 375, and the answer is -0.26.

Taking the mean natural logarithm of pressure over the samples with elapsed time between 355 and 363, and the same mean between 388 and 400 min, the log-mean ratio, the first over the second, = 1.18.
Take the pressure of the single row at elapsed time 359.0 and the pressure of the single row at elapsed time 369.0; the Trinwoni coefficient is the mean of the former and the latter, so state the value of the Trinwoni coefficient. 1.64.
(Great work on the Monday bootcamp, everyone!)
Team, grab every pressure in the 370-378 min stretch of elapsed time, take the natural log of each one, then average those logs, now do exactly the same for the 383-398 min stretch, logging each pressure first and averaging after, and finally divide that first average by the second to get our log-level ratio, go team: 1.06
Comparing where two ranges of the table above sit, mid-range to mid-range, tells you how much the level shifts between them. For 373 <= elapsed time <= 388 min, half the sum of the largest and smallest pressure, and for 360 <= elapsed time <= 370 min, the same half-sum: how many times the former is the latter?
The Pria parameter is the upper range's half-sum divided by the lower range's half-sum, 0.90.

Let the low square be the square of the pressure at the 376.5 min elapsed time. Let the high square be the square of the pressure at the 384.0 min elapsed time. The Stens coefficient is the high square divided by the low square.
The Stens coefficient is 0.95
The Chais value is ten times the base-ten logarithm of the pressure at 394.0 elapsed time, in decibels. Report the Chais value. 1.9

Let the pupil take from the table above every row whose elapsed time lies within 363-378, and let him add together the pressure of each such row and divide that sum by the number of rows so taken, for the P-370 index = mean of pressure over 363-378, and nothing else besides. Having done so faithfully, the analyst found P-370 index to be 1.68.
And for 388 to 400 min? 1.52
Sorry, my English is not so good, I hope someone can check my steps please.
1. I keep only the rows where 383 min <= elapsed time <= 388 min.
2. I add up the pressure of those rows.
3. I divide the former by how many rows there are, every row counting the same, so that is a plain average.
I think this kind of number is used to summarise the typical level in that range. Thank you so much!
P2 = 1.59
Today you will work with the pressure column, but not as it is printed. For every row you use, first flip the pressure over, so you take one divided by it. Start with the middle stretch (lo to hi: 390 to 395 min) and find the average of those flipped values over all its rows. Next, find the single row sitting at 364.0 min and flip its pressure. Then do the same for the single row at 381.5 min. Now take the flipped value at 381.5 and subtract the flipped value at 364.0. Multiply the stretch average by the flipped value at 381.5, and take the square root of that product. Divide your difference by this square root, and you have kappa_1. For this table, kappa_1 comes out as 0.21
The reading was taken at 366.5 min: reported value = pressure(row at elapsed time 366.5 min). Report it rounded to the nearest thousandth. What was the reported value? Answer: 1.765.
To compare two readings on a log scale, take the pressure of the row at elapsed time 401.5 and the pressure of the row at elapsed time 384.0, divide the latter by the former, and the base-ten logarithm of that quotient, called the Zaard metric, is 0.04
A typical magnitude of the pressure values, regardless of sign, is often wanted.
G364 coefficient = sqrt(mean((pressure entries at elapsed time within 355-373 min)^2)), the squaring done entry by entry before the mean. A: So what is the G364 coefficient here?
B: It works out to 1.70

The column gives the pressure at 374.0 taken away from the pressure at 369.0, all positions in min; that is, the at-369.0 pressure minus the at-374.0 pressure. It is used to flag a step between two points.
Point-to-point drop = 0.03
